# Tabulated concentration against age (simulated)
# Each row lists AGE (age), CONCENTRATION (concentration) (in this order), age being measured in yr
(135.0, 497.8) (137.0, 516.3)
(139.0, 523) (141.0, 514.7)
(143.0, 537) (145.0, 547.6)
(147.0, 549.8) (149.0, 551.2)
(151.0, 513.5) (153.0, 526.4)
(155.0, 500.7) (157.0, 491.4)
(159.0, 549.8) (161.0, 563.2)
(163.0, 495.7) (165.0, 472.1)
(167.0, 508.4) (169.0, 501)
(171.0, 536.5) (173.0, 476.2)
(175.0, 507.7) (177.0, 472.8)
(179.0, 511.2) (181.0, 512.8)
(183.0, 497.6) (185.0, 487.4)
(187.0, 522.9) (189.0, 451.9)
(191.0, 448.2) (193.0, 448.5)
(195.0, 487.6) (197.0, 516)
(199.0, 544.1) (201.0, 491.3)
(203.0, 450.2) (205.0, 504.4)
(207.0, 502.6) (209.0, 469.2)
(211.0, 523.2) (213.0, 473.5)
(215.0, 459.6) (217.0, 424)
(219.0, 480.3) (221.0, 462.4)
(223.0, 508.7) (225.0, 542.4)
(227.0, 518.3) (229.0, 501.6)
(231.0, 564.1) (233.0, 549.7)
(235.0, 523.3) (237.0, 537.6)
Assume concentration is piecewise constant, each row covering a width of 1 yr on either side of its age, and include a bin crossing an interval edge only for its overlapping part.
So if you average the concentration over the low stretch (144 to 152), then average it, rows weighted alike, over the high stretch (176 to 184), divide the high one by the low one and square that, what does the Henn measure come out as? 0.85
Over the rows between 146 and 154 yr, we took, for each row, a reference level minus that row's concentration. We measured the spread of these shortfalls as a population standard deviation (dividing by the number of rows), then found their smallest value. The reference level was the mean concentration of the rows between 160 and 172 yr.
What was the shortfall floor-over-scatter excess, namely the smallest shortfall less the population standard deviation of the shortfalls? -54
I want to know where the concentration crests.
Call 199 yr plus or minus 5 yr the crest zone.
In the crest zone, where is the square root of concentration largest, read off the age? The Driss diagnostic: 199.0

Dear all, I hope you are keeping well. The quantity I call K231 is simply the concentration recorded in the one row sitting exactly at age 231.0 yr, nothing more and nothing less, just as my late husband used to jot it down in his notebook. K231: 564.1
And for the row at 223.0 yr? 508.7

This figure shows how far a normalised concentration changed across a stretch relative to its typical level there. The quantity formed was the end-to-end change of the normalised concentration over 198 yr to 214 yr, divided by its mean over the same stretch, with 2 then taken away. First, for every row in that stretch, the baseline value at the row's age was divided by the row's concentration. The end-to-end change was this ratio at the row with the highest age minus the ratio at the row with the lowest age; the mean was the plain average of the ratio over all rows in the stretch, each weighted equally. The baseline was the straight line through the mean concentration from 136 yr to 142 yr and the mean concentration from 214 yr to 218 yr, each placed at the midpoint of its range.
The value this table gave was -1.89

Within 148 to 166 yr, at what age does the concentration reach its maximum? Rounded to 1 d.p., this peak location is 161.0 yr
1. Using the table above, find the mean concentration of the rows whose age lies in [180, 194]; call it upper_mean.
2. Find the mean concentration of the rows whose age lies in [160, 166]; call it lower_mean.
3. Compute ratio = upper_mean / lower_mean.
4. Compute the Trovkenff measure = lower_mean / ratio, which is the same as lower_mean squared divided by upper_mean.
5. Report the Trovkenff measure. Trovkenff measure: 541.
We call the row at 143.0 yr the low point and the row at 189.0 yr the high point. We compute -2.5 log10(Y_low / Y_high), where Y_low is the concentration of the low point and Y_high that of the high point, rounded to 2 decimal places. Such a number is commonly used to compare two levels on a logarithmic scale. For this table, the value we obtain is -0.19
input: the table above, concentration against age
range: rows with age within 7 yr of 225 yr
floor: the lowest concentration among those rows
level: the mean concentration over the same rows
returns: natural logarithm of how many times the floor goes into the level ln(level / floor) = 0.100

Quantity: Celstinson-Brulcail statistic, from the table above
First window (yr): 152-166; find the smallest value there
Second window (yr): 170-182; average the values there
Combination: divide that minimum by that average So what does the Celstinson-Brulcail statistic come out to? 0.94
